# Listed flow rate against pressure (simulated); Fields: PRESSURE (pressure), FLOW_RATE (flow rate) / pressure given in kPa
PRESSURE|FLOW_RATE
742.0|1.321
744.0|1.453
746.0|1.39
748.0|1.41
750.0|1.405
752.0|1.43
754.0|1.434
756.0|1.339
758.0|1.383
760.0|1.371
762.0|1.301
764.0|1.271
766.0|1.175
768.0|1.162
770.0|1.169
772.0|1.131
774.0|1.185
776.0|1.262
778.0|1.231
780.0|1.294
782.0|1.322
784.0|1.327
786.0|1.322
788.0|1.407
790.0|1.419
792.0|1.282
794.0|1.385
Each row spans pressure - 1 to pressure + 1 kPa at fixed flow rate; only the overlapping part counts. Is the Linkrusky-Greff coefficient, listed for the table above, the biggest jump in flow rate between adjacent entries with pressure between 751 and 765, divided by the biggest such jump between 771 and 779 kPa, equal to 1.23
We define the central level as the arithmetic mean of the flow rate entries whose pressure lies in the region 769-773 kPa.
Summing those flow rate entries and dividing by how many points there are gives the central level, 1.15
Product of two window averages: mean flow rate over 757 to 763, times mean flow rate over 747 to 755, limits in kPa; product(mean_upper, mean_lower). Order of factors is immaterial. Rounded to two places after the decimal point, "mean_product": 1.92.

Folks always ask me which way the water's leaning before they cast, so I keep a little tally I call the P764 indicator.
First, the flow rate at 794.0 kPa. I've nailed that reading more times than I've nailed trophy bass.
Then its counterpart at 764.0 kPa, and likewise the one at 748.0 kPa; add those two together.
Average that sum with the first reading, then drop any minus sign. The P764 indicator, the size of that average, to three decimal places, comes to 2.033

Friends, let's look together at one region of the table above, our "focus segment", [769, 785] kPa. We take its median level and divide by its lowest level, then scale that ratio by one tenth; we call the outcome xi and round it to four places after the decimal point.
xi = 0.1102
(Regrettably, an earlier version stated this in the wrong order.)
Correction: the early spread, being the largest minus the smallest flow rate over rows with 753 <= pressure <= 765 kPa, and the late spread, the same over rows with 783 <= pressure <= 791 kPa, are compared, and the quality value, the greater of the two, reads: 0.163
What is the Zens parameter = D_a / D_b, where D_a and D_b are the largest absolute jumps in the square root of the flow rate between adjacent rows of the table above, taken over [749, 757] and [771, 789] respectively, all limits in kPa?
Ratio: 1.11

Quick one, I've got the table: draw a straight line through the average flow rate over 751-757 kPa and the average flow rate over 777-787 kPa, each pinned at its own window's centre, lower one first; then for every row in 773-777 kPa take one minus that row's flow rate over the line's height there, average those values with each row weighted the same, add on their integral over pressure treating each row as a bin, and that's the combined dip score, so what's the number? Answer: 0.4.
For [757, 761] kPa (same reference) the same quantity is 0.0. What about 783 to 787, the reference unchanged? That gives -0.1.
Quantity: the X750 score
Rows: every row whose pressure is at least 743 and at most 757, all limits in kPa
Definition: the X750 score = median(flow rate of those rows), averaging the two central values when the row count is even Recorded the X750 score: 1.41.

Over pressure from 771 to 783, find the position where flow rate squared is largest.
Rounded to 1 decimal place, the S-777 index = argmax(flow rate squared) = 782.0 kPa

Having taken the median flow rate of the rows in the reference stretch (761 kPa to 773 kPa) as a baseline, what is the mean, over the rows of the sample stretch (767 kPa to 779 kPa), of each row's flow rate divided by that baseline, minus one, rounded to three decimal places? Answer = 0.015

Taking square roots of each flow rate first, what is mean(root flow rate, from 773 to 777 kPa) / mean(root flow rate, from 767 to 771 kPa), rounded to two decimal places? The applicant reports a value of 1.02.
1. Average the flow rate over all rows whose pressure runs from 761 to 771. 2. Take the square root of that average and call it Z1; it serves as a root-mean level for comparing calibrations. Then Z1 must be 1.10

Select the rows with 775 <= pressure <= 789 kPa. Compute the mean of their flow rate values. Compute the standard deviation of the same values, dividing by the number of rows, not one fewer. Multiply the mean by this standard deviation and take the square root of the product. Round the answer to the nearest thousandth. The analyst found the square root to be 0.260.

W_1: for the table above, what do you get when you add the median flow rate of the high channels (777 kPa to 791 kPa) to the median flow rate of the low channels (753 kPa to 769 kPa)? 2.64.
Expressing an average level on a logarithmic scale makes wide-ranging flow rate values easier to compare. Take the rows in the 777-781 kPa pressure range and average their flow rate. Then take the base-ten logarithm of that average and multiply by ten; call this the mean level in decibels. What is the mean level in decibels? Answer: 1.01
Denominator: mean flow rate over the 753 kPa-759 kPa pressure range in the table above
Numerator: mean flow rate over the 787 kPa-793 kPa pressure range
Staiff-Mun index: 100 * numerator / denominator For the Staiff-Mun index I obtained 98.8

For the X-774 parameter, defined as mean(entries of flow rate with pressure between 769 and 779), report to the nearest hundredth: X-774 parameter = 1.20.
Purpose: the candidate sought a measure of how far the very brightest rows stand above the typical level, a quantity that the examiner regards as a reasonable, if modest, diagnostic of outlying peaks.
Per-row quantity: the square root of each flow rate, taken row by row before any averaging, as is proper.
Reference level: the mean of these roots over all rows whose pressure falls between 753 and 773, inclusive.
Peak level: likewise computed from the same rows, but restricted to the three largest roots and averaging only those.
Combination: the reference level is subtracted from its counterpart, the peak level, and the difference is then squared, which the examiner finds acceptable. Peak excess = 0.0029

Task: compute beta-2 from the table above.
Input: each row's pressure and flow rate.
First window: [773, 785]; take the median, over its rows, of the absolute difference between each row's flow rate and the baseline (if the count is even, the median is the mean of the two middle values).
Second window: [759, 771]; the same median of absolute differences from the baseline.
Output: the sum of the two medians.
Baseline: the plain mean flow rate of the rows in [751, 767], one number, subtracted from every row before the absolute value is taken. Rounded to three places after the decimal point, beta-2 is 0.175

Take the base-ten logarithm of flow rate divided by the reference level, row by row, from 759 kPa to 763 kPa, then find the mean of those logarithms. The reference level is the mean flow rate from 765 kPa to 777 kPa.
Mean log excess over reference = 0.05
